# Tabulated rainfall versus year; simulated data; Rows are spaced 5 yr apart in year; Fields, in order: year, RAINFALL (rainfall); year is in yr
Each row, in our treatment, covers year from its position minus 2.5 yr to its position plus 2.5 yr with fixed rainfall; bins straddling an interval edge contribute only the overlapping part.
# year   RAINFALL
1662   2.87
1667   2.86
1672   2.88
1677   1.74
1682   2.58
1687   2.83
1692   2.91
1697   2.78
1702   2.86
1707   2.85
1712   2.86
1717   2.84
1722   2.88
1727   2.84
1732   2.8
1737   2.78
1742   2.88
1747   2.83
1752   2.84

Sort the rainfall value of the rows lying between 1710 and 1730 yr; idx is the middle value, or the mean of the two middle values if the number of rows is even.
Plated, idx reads 2.85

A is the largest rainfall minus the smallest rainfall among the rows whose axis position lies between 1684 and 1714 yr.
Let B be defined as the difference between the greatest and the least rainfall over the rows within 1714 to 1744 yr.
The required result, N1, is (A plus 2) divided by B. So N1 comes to 21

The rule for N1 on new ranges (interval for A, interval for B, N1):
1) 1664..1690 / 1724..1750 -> 31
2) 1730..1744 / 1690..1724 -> 16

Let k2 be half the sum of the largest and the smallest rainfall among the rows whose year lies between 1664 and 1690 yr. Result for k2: 2.31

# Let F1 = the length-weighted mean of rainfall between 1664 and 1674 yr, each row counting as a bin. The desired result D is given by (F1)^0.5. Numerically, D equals 1.69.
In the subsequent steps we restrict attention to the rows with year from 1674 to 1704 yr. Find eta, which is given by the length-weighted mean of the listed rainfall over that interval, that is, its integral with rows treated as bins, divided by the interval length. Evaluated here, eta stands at 2.62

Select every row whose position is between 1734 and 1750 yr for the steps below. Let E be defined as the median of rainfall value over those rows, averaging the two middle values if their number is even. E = 2.83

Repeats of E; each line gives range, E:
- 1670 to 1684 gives 2.58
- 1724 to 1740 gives 2.80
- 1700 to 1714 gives 2.86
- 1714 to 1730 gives 2.84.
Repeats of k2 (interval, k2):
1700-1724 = 2.86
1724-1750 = 2.83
